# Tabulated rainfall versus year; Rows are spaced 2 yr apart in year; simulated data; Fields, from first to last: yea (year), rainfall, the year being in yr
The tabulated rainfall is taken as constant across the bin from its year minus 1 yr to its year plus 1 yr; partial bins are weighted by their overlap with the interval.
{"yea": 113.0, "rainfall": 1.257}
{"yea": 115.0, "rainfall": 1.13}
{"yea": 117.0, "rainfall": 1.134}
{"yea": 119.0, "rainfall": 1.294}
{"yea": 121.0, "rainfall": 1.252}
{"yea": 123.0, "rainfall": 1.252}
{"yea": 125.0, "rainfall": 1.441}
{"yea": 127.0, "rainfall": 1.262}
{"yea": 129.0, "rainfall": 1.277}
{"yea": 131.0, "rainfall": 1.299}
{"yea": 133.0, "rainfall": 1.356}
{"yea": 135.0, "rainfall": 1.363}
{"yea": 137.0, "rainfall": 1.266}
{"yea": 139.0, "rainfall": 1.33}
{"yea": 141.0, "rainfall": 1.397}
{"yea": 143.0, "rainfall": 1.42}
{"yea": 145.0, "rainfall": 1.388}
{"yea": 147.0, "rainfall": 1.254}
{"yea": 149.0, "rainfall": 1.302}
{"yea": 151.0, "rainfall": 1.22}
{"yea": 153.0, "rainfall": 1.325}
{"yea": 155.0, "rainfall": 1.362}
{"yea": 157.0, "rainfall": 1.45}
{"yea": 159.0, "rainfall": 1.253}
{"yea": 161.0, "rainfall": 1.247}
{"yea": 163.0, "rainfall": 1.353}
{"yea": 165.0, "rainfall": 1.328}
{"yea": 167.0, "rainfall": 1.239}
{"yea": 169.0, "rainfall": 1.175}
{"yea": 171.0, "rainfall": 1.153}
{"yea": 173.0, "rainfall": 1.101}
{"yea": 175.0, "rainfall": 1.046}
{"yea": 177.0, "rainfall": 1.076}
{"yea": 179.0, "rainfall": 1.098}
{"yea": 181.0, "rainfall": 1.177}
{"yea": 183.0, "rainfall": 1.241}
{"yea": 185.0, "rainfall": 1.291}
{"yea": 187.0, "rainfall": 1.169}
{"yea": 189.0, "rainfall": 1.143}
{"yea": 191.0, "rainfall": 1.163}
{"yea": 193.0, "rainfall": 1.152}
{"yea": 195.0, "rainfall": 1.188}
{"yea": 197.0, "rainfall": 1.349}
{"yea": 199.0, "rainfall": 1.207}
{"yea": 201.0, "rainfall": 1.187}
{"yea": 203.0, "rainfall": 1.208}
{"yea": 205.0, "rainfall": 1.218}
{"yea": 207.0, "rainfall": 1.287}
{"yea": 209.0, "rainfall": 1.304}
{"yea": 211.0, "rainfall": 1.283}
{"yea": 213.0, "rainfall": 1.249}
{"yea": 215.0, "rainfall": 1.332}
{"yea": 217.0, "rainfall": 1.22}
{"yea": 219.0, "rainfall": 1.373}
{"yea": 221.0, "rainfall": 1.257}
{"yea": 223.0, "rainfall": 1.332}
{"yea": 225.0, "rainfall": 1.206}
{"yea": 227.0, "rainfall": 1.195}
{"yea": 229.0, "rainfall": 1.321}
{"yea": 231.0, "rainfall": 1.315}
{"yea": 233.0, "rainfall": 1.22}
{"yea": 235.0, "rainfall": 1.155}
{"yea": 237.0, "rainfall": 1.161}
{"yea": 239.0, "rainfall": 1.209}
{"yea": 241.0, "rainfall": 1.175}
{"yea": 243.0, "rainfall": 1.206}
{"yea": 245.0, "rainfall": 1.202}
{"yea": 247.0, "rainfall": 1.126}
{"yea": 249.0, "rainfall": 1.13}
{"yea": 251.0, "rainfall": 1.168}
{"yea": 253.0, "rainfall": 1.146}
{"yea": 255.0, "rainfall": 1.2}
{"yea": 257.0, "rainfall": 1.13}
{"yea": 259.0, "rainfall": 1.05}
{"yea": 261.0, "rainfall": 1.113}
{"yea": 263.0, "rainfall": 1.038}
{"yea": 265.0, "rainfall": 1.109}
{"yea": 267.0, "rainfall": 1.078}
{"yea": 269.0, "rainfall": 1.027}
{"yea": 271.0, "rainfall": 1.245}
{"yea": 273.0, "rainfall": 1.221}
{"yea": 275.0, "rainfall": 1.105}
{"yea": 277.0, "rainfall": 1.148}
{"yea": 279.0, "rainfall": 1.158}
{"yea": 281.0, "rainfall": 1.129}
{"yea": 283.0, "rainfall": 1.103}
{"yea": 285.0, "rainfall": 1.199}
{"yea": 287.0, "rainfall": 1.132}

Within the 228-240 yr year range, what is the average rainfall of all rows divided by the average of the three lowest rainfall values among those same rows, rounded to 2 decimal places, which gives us 1.05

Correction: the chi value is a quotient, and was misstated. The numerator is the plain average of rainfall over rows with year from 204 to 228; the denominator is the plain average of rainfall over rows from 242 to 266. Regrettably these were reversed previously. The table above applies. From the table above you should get 1.12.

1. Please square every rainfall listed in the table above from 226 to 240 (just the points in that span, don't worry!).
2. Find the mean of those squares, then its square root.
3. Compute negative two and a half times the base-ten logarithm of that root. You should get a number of -0.22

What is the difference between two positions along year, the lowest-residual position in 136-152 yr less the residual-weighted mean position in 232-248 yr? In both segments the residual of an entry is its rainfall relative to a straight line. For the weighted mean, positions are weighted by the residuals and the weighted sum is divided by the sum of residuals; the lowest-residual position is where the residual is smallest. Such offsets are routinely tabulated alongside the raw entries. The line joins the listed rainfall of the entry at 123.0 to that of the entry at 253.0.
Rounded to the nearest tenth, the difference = -88.1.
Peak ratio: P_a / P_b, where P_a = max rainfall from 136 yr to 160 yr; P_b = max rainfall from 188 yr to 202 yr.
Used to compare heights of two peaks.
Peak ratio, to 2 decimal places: 1.07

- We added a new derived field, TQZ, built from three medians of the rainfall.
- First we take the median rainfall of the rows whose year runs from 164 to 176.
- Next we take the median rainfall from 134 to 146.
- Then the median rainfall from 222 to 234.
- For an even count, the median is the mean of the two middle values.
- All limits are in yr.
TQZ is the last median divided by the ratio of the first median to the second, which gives 1.5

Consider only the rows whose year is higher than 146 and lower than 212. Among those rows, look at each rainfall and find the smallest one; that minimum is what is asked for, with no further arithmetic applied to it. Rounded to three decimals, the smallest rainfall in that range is 1.046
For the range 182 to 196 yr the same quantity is 1.143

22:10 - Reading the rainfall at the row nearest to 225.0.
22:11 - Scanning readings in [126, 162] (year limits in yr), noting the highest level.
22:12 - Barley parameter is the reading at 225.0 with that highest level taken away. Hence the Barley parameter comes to -0.24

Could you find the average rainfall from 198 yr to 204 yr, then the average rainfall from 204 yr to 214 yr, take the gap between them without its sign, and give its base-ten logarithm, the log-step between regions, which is -1.2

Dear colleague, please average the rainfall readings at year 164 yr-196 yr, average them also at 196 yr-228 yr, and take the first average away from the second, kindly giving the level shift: 0.09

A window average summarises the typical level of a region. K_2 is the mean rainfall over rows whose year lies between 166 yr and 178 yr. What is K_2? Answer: 1.13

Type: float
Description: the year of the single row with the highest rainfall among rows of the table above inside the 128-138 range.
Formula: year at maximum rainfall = 135.0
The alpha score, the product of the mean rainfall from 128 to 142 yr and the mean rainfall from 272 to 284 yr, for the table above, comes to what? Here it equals 1.52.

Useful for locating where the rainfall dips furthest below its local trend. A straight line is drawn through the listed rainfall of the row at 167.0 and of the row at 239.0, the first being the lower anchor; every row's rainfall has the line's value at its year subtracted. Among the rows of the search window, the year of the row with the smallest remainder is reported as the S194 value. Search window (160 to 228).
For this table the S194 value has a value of 175.0 yr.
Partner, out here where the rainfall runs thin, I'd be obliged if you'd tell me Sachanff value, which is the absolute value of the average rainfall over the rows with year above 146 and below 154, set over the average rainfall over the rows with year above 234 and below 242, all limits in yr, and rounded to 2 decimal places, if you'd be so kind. 1.09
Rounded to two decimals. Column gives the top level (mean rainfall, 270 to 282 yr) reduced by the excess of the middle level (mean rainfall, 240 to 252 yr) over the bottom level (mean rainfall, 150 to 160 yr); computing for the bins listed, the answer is 1.32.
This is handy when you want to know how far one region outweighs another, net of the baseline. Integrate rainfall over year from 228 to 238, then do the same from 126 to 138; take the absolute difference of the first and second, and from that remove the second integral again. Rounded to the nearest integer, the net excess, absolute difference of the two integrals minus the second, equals -12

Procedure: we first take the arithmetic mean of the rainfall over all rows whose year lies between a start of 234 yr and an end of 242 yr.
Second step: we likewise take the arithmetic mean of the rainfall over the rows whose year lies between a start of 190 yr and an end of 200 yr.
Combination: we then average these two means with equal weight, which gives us 1.19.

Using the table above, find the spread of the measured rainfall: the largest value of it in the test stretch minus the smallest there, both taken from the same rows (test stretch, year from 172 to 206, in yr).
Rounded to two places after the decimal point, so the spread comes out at 0.30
